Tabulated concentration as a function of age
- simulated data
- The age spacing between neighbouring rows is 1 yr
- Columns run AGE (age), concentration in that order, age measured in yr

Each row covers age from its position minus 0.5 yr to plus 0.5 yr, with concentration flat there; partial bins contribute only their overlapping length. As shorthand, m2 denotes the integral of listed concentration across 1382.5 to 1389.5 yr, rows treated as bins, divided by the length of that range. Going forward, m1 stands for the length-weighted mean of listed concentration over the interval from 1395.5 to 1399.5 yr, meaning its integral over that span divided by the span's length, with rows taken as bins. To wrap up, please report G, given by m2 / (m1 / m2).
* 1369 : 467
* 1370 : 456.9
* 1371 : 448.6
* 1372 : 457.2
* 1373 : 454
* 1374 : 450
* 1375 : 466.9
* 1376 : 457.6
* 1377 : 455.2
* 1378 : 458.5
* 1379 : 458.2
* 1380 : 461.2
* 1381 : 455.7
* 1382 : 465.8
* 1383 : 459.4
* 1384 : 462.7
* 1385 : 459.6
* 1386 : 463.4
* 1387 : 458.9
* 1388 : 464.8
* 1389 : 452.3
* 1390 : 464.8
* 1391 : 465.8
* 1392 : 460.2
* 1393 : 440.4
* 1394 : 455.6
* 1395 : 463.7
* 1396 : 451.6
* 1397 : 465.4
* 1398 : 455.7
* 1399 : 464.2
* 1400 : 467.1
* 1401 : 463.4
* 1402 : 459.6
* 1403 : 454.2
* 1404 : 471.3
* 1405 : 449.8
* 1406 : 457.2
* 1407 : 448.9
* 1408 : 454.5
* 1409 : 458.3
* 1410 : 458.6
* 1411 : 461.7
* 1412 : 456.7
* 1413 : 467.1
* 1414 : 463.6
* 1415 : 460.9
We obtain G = 461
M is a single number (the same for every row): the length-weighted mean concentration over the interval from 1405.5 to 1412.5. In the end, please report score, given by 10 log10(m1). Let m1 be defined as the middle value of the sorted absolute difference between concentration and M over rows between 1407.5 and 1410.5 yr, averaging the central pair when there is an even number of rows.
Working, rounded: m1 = 2.0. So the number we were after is 3.1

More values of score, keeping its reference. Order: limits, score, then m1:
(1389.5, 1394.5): 9.2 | 8.2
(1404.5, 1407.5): 8.3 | 6.8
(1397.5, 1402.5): 8.4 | 6.8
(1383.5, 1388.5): 7.9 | 6.1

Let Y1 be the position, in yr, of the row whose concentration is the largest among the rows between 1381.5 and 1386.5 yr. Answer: 1382 yr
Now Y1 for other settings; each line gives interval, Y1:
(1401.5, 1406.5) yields 1404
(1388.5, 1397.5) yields 1391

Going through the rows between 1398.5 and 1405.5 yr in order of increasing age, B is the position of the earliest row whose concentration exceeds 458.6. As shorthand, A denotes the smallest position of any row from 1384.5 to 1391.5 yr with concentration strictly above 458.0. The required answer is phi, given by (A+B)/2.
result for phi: 1392.0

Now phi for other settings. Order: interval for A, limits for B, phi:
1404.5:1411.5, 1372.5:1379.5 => 1392.0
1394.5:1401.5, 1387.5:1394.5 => 1391.5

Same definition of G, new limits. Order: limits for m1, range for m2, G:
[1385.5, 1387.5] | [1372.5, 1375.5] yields 453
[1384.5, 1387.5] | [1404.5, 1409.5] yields 447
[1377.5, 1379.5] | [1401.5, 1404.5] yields 465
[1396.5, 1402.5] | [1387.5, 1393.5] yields 454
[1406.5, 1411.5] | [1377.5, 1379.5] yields 460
